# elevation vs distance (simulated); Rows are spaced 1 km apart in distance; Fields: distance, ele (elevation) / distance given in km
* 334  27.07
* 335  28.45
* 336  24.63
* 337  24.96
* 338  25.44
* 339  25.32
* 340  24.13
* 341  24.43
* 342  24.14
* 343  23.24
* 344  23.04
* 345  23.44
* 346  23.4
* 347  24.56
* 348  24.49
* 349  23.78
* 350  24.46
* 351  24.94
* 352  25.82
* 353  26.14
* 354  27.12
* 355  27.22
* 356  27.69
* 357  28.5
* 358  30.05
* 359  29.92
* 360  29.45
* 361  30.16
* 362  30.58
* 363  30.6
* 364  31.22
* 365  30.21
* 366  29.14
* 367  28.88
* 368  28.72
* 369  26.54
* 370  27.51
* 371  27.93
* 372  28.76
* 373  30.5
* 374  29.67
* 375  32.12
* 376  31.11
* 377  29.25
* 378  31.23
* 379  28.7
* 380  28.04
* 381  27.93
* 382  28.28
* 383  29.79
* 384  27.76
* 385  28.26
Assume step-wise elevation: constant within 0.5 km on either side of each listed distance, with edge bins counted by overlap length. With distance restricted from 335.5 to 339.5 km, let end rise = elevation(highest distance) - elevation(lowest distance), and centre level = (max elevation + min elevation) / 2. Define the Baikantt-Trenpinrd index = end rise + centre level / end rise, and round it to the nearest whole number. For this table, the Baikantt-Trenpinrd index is 37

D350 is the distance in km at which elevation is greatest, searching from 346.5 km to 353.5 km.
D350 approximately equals 353 km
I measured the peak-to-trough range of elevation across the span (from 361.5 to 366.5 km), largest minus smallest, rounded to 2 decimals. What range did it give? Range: 2.08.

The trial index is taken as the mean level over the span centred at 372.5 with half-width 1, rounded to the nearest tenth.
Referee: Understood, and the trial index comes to 29.6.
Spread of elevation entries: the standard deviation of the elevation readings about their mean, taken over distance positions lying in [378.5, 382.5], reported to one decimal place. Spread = 0.3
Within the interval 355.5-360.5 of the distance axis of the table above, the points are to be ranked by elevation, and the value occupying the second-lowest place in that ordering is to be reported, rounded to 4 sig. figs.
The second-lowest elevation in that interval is 28.50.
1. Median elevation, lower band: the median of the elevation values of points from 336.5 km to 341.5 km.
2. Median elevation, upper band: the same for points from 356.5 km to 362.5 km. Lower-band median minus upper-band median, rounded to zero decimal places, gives -5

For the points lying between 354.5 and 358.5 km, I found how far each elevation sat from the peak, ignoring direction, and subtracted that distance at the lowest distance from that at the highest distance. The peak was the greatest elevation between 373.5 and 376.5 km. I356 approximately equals -2.8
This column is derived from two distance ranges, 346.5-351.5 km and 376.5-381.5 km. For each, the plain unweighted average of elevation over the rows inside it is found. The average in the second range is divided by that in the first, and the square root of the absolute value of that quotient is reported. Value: 1.09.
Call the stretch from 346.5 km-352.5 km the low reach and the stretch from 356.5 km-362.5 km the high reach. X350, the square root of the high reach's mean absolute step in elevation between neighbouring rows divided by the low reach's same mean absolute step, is 1.08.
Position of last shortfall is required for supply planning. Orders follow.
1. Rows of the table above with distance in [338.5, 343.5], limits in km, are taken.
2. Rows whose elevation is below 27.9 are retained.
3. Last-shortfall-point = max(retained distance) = 343 km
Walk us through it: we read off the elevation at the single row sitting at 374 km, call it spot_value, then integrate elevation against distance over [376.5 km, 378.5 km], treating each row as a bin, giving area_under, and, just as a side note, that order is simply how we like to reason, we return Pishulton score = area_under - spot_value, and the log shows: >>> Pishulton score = 30.8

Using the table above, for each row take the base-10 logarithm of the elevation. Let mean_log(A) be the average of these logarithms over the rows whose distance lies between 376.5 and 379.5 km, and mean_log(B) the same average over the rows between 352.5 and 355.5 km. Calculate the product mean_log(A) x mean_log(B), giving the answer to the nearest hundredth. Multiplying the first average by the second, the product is 2.10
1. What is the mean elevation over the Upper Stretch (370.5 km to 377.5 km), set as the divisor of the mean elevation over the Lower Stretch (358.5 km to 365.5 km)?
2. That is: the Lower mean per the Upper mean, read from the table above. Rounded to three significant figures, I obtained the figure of 1.01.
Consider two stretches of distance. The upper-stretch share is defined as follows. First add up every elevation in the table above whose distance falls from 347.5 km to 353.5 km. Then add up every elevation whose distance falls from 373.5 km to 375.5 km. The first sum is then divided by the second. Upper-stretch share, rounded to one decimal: 2.4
